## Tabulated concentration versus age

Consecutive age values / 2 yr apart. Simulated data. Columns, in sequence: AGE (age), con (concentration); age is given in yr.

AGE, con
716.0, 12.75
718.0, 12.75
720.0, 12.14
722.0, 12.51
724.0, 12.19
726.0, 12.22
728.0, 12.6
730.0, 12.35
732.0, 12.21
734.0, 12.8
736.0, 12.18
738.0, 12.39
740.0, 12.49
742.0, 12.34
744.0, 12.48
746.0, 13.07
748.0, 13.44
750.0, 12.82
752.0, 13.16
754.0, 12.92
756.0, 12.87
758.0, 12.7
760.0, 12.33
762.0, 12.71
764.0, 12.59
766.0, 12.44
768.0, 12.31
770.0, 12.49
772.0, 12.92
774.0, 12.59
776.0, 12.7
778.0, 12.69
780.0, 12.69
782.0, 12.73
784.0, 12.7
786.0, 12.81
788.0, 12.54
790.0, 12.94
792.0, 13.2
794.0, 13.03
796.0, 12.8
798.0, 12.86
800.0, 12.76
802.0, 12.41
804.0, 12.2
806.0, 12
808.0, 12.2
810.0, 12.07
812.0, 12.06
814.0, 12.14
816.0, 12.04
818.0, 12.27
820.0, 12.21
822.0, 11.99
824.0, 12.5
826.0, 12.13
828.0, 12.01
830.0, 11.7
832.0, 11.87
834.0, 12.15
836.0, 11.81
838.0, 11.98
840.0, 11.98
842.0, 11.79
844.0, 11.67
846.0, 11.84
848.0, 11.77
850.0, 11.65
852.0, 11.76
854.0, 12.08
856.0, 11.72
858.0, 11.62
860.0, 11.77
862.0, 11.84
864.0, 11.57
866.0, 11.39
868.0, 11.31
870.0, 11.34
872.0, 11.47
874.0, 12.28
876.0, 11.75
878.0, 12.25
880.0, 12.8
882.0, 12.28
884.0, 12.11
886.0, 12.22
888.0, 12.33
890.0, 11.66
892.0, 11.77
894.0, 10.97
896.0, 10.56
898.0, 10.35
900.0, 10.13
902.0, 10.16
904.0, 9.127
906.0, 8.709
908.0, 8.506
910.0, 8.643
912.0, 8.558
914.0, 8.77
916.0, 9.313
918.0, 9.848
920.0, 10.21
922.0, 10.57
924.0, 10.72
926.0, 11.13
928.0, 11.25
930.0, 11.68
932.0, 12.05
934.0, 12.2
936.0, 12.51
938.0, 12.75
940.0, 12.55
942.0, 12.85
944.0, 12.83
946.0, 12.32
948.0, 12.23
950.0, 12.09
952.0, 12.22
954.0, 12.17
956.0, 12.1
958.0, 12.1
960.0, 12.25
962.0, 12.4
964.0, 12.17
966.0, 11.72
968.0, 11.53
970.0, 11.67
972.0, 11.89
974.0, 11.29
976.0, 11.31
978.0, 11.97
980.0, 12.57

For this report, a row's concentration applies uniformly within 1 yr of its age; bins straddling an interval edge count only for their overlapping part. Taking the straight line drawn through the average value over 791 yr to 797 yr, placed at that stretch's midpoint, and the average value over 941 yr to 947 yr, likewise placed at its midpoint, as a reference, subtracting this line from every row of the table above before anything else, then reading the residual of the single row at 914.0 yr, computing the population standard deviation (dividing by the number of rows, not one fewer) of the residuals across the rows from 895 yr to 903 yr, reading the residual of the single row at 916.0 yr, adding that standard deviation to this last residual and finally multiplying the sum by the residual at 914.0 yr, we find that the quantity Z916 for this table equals 13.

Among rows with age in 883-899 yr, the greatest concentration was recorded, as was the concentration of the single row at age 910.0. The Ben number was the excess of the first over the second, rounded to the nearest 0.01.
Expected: 3.69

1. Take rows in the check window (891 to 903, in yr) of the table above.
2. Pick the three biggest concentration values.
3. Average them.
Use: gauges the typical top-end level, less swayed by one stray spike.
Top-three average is 11.1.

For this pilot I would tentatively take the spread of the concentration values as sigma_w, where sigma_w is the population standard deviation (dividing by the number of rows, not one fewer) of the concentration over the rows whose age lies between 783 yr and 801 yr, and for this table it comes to 0.18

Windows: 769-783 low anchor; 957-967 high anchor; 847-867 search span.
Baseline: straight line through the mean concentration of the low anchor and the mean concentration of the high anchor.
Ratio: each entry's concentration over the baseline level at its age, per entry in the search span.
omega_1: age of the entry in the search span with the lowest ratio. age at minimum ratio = 866.0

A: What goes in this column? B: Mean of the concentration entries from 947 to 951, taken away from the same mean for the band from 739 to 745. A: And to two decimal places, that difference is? 0.28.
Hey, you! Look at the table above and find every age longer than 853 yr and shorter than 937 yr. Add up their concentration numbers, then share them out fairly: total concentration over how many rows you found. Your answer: 11.0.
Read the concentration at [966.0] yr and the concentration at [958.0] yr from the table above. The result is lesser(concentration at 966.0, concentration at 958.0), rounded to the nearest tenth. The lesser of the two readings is 11.7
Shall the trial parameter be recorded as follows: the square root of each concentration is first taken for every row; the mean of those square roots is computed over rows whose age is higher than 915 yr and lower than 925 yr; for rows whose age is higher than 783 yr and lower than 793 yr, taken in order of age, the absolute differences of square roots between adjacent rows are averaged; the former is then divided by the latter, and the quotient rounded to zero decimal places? 88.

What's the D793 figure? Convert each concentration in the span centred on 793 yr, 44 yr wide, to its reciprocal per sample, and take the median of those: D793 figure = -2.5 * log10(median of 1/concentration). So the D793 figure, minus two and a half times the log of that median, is 2.76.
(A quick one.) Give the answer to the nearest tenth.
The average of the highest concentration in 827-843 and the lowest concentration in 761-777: 12.2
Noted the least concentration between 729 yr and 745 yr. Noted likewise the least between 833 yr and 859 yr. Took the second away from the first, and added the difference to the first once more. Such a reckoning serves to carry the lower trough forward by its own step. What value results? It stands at 12.7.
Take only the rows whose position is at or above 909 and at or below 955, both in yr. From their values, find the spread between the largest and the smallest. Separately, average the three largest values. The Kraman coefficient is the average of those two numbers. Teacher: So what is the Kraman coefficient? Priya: 8.6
